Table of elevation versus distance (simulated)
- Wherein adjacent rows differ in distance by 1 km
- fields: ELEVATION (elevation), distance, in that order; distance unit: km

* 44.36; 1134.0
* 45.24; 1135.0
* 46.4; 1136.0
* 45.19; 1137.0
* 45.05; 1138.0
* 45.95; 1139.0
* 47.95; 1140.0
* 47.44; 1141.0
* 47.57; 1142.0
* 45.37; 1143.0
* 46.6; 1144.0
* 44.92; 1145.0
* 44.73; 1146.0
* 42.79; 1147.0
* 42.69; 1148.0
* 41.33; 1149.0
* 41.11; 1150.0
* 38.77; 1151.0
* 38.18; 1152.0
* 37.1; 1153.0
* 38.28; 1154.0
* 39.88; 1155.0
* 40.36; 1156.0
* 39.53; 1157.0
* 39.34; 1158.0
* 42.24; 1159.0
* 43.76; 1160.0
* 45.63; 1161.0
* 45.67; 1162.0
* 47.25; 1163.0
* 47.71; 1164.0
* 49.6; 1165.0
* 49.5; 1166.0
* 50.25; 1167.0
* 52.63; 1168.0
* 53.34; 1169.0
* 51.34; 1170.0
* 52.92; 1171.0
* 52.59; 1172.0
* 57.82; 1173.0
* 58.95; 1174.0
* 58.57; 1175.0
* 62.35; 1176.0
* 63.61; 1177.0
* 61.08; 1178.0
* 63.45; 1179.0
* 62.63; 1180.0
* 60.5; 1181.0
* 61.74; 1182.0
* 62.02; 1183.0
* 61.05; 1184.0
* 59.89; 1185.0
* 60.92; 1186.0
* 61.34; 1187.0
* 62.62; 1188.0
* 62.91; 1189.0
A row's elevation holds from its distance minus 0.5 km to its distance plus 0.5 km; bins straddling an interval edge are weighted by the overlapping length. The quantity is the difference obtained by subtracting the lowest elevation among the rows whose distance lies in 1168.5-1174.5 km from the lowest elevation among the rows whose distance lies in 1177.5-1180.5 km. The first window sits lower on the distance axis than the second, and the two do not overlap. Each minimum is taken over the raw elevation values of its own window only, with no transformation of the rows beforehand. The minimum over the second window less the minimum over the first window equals 10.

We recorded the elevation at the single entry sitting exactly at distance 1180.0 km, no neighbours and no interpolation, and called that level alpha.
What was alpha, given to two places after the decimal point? 62.63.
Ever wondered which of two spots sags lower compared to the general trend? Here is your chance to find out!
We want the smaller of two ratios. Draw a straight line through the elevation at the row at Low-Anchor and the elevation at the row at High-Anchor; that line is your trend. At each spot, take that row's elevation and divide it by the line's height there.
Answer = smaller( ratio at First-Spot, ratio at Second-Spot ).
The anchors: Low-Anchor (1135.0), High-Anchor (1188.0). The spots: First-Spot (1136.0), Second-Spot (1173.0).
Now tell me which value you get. 1.00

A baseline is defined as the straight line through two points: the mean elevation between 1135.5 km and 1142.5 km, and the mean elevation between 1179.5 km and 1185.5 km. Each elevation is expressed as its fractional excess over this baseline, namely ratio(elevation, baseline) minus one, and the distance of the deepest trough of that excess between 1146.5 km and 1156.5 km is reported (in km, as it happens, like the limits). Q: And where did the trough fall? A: 1153.0 km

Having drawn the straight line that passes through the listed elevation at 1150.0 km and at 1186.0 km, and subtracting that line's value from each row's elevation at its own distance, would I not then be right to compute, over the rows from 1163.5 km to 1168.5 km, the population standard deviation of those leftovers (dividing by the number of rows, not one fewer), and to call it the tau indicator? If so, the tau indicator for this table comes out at 0.9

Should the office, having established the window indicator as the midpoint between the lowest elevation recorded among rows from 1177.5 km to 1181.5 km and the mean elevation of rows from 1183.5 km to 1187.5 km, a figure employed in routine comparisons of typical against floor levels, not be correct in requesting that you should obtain 61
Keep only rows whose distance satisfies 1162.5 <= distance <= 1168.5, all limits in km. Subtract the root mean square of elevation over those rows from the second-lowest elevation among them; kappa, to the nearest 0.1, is -1.8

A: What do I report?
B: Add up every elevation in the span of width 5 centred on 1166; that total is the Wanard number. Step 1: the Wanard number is 250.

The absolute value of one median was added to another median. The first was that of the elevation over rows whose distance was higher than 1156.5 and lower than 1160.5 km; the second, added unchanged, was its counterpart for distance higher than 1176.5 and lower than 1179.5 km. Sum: 104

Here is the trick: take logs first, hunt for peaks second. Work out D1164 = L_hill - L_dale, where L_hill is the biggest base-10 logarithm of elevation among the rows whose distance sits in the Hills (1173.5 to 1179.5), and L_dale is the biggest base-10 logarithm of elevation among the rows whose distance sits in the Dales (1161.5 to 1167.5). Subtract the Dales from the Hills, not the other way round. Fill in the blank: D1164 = 0.10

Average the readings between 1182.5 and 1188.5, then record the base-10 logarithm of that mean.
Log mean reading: 1.79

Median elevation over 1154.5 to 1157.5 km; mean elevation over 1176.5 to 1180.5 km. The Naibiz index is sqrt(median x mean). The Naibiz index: 50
